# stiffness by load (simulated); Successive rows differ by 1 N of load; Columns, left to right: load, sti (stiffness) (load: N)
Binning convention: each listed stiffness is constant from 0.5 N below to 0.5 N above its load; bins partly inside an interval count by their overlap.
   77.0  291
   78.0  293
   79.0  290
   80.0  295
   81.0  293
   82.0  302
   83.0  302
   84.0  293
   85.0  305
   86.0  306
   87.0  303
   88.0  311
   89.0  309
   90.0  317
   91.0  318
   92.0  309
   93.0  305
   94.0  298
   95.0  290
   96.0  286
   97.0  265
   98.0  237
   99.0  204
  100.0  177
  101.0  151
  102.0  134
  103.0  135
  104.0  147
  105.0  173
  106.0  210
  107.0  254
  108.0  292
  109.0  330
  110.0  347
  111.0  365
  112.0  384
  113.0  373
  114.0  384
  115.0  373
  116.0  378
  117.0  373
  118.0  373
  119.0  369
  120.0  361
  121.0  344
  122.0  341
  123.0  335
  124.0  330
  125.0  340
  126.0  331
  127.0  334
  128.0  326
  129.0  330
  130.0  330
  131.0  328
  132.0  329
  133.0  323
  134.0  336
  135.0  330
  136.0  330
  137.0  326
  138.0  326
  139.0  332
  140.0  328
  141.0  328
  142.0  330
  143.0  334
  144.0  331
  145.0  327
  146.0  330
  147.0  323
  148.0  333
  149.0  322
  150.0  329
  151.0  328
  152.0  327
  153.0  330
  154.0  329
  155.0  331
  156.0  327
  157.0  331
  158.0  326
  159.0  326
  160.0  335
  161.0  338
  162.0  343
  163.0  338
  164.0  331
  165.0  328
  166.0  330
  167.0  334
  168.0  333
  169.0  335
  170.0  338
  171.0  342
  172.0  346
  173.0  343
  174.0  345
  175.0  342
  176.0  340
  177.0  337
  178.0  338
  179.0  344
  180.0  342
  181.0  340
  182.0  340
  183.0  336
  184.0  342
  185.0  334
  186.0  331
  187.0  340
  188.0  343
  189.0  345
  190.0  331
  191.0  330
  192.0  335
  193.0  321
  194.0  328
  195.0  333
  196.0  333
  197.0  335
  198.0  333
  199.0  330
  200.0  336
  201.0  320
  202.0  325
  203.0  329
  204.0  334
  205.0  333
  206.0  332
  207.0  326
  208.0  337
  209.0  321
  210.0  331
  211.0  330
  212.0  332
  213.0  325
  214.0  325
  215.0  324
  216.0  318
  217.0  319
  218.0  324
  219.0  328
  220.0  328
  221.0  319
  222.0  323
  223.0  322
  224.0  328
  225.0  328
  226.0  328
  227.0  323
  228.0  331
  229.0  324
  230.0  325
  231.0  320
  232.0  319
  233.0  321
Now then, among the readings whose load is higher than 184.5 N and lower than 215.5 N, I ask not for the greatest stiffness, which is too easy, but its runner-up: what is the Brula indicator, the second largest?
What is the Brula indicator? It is 343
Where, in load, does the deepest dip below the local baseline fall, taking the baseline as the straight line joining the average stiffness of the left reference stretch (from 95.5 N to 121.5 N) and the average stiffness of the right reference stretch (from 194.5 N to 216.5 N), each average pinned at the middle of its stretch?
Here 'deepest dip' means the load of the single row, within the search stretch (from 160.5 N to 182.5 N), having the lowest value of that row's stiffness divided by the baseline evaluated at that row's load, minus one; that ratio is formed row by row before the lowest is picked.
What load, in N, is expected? 165.0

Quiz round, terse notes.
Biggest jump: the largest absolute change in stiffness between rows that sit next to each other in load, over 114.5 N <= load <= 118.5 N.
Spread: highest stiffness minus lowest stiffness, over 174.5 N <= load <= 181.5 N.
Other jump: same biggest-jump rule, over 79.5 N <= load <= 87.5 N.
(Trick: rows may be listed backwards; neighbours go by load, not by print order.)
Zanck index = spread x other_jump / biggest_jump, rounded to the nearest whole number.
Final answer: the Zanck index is 17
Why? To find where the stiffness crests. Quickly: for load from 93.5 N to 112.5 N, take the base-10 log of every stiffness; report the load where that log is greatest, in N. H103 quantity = 112.0 N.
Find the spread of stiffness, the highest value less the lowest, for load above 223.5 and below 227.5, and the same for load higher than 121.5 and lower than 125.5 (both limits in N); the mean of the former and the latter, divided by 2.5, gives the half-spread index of 3.2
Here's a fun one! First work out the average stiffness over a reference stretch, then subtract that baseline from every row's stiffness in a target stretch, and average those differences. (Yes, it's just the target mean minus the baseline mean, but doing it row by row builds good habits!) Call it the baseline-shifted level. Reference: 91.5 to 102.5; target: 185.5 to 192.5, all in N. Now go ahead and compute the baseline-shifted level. 95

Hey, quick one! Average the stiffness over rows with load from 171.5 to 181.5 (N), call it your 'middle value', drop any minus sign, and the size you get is 342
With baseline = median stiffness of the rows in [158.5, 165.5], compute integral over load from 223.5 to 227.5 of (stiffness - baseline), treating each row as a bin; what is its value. -33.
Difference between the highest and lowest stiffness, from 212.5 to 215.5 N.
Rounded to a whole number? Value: 1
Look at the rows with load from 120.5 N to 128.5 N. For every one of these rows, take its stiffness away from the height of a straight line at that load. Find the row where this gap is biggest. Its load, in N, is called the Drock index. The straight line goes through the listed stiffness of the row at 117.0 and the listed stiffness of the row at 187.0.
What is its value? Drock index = 128.0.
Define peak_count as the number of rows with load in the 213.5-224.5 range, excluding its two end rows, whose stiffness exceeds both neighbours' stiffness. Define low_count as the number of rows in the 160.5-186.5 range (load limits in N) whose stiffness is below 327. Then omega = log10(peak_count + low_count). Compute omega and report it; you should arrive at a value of 0.0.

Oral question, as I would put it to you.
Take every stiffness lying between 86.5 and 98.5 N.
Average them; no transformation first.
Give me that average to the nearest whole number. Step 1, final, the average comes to 296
